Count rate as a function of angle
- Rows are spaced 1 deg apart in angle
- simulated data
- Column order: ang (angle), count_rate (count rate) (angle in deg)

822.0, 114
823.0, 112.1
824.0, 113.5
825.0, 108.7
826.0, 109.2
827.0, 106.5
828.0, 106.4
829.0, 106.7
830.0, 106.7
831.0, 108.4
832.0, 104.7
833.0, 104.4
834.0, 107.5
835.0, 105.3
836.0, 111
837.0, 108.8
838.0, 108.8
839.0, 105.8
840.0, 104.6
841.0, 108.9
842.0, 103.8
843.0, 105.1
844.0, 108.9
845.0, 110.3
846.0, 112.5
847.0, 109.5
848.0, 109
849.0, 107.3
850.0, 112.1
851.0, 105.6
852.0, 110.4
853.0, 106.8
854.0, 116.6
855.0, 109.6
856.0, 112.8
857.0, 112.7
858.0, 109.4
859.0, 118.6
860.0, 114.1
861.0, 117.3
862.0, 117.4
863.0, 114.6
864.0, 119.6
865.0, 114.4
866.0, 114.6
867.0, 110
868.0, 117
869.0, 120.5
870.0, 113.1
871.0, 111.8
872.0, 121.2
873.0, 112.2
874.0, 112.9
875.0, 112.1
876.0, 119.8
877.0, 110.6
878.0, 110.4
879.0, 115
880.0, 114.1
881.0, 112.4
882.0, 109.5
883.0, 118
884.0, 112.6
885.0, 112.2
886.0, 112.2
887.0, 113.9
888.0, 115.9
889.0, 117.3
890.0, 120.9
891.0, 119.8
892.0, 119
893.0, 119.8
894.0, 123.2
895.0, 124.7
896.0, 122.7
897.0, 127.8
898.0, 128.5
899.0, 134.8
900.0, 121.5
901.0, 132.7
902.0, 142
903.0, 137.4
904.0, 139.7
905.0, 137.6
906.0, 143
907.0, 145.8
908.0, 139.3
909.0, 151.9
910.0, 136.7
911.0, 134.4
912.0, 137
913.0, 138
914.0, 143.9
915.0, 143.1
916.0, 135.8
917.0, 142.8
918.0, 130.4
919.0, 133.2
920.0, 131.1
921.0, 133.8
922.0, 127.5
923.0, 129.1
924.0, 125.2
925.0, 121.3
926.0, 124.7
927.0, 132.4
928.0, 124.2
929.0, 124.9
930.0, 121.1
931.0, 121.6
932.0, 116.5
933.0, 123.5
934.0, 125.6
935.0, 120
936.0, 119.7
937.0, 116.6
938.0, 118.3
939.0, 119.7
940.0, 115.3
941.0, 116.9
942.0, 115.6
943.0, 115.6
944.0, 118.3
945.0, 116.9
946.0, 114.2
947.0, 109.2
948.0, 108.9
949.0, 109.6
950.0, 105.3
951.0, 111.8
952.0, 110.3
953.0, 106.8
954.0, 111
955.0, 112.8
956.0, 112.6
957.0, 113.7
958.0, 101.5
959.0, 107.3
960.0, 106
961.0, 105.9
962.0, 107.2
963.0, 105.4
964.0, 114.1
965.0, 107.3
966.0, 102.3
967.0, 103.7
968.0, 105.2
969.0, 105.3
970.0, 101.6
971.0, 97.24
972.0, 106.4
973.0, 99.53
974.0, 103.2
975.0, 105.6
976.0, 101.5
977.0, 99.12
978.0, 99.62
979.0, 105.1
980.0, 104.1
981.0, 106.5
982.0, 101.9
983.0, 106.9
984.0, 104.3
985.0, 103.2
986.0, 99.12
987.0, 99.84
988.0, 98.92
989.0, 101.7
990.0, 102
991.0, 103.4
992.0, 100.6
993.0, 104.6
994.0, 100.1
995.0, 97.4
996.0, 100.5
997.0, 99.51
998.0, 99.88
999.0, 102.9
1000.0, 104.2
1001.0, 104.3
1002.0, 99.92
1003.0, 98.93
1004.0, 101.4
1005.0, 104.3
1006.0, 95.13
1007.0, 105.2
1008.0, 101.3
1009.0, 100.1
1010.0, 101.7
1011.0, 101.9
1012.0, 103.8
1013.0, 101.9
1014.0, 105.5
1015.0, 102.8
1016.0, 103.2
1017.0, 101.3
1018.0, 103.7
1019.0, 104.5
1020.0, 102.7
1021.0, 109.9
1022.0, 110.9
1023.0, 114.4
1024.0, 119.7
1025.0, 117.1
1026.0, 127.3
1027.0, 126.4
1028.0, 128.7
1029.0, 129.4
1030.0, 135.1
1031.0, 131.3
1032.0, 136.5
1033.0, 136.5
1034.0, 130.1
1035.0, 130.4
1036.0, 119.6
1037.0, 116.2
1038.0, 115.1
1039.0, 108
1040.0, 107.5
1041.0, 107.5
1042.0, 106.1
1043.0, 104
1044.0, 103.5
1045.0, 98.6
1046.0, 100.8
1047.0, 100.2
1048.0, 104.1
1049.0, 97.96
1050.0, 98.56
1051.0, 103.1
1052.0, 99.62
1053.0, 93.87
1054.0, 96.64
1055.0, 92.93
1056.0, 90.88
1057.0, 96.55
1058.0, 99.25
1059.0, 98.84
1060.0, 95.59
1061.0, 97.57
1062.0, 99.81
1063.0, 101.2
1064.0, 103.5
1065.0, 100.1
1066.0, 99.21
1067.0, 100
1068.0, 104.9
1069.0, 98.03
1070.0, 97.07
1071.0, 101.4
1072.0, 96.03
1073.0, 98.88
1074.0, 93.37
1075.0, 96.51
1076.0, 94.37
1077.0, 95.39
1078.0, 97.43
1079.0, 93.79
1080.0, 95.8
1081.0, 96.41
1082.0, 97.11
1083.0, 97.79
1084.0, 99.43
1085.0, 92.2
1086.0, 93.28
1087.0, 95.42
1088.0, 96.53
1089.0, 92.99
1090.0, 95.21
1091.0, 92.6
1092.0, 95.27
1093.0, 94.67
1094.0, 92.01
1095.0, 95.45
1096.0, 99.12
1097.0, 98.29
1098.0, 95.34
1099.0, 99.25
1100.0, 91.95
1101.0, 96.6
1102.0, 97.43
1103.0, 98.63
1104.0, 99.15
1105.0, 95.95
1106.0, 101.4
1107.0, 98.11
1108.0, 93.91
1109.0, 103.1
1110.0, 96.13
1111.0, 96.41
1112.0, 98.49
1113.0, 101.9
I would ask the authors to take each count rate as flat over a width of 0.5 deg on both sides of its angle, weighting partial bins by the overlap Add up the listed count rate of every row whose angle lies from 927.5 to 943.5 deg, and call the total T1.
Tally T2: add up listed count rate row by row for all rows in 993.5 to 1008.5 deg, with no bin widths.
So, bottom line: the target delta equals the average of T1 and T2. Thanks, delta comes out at 1715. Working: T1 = 1915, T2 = 1515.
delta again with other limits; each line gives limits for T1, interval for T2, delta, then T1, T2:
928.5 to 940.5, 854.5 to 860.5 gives 1060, 1443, 677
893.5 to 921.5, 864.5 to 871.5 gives 2297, 3793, 801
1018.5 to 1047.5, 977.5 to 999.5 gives 2810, 3378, 2242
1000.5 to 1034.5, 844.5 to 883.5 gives 4106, 3797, 4416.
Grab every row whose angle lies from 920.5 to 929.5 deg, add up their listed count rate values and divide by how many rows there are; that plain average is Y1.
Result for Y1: 127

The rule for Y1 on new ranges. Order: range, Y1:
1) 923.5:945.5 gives 121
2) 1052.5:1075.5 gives 98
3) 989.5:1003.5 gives 101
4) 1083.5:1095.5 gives 95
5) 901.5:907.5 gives 141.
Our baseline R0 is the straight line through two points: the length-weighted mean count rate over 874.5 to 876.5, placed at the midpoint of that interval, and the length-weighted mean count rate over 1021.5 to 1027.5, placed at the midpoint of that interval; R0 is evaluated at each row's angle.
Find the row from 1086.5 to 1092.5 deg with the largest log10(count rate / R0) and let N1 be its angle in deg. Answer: 1088.0 deg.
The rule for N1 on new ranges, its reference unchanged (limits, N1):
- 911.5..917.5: 914.0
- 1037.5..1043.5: 1038.0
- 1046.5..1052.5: 1048.0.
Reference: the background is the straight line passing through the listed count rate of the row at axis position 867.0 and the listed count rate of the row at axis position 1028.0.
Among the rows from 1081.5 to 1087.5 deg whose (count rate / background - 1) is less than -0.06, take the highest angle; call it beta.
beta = 1087.0 deg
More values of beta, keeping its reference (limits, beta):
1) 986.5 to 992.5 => 992.0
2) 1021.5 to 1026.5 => 1025.0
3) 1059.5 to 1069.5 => 1069.0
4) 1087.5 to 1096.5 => 1096.0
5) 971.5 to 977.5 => 977.0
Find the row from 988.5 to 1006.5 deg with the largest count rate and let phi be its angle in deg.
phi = 993.0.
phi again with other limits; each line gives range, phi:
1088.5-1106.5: 1106.0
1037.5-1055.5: 1038.0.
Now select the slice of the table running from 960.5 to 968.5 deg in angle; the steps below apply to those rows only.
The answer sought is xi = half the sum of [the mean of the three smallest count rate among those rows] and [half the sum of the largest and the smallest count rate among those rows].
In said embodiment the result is 106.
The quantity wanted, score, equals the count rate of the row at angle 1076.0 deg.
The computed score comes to 94.37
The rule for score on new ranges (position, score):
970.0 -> 101.6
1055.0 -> 92.93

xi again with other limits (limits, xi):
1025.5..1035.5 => 129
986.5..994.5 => 101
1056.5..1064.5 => 98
